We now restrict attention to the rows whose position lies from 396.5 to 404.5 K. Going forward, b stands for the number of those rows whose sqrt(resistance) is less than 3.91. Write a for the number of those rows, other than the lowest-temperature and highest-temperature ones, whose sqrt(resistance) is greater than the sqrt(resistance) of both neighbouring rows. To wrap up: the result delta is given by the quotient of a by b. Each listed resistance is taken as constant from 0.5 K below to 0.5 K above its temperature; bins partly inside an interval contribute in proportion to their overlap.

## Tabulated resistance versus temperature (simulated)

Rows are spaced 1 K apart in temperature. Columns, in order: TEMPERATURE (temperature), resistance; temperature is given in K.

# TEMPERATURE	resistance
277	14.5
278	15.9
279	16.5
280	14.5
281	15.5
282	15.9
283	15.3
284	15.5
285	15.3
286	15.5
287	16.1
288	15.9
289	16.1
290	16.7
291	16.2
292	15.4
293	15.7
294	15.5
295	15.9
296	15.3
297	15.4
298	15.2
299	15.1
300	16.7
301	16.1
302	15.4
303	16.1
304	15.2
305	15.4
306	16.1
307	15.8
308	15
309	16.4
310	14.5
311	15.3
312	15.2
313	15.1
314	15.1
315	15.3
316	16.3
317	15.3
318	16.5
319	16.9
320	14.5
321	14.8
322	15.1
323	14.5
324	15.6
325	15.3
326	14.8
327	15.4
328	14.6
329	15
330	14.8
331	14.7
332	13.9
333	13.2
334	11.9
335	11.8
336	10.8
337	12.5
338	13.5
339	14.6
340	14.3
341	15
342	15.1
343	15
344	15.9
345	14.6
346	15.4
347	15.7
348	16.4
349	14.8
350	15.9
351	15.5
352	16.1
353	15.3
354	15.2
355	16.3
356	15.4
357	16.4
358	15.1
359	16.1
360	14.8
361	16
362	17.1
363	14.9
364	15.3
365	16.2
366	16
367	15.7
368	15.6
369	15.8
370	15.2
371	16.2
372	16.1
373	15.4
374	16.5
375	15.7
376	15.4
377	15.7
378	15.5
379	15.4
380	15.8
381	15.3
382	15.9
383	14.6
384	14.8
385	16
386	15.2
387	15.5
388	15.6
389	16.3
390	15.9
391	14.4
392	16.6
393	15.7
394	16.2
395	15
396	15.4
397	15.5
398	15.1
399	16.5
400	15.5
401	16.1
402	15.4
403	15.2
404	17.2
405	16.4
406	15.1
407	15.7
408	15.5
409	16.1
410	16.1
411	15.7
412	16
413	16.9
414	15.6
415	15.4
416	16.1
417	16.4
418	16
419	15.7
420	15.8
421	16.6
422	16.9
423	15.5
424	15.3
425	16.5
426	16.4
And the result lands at 1.0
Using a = 2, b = 2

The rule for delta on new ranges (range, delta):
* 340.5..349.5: 0.6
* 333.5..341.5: 0.1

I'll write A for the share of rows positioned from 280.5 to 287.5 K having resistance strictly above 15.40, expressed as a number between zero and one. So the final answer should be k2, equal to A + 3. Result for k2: 3.71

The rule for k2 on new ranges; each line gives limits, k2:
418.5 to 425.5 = 3.86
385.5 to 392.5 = 3.71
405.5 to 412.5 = 3.86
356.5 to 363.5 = 3.57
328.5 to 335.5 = 3.00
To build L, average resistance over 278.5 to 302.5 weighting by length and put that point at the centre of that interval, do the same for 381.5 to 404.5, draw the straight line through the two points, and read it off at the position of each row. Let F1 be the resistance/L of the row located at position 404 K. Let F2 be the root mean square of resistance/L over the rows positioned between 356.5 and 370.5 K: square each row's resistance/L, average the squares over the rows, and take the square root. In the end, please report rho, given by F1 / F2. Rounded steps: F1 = 1.10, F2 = 1.01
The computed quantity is 1.09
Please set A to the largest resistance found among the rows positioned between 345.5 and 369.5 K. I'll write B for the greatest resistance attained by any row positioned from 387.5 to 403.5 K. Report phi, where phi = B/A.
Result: 0.97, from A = 17.1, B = 16.6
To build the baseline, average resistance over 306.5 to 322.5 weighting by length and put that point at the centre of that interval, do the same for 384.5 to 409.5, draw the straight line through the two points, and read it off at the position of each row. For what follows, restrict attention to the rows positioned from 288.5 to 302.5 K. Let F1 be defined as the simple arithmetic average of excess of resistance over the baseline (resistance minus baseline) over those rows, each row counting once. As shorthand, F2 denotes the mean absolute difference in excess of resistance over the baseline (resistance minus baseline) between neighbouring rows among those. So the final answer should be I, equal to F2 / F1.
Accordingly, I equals 1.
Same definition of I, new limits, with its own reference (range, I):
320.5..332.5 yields -1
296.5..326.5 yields 21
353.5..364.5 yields 12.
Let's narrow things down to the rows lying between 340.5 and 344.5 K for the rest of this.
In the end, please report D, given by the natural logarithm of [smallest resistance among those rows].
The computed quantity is 2.71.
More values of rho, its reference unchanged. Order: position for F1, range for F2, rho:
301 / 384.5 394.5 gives 1.02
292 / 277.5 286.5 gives 0.99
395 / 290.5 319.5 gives 0.96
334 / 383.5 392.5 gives 0.76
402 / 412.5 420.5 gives 0.96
